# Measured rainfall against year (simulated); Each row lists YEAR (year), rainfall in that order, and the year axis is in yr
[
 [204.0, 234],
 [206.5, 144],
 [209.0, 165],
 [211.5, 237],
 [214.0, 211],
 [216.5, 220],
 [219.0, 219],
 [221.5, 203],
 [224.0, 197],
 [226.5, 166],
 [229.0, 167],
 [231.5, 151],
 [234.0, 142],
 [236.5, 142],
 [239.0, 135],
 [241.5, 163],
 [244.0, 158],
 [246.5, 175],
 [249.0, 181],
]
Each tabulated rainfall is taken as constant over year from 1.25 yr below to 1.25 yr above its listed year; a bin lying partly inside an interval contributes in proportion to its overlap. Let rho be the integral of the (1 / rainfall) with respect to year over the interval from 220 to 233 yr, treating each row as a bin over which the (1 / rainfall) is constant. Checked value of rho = 0.074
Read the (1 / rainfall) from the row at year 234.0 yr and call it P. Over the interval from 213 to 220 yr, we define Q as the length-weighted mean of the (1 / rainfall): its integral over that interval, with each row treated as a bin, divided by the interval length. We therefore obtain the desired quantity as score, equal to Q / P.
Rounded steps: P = 0.0070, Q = 0.0046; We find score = 0.66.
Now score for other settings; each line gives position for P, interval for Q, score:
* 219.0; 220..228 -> 1.17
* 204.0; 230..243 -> 1.60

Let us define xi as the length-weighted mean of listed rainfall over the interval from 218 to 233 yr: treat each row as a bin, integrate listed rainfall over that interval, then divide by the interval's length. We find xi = 183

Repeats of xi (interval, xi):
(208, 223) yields 210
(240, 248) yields 165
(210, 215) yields 222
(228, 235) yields 153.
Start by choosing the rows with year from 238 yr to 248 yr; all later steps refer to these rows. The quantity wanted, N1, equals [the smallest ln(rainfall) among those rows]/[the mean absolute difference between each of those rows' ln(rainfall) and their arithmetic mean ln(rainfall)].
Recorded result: 65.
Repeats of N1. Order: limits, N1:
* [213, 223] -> 181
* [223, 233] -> 67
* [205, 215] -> 27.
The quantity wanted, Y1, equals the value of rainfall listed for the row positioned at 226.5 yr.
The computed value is 166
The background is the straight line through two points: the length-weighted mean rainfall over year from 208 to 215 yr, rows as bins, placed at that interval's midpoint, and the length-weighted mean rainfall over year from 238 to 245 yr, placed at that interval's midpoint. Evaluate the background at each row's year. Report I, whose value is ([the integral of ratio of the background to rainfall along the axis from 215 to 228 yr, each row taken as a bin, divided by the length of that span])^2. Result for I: 0.89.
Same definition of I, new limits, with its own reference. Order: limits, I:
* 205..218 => 1.18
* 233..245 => 1.14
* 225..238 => 1.23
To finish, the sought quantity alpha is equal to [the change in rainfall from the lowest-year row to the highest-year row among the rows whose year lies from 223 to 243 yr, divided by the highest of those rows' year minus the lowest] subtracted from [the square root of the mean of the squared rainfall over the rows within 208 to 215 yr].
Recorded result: 208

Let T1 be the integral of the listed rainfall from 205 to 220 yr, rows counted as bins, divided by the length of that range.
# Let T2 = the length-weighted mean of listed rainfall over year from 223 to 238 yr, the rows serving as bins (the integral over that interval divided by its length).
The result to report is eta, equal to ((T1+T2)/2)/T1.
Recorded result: 0.90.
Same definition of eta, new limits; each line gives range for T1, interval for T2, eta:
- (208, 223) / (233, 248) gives 0.87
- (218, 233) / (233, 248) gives 0.92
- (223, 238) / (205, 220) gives 1.12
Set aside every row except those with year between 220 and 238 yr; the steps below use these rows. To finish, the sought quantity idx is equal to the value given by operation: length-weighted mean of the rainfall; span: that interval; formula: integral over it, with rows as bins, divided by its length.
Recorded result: 167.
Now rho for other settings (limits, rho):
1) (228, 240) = 0.082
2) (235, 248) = 0.085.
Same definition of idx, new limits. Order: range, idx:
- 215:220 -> 219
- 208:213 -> 203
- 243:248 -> 168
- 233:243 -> 146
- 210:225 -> 214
